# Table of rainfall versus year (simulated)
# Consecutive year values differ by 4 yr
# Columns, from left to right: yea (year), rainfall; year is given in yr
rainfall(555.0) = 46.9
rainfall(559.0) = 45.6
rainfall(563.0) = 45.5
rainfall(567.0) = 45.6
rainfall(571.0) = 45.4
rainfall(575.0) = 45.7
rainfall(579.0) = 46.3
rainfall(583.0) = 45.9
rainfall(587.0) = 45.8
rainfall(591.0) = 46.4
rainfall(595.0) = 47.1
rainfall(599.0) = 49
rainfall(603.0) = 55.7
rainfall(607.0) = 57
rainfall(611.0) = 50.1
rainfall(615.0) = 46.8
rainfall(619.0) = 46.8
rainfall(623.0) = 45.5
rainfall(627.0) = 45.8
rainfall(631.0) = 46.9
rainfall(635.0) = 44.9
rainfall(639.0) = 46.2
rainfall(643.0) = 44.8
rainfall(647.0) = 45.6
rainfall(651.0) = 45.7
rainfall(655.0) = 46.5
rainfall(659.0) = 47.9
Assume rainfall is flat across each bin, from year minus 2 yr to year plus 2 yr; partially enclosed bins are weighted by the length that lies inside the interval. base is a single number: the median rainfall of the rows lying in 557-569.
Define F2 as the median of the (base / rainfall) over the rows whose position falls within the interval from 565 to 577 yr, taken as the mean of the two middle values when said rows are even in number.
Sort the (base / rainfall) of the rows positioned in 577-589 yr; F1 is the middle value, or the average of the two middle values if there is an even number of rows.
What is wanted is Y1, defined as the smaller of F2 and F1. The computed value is 0.993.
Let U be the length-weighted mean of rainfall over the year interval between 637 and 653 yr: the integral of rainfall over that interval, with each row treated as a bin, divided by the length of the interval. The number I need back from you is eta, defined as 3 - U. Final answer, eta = -42.6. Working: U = 45.6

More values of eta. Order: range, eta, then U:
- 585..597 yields -43.4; 46.4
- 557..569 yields -42.6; 45.6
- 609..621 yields -44.9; 47.9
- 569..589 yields -42.8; 45.8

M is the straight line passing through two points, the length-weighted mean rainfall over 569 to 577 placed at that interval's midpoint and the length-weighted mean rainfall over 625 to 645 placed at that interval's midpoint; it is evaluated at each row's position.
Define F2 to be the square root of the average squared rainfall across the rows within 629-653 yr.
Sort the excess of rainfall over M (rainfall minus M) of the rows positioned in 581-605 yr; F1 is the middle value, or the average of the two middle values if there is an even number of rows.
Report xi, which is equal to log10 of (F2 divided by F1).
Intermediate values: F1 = 1.1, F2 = 46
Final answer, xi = 1.6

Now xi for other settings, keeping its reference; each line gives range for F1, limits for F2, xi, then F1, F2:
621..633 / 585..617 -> 2.7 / 0.1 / 50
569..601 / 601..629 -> 2.0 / 0.5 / 50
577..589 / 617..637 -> 2.2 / 0.3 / 46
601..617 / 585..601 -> 0.8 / 7.3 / 47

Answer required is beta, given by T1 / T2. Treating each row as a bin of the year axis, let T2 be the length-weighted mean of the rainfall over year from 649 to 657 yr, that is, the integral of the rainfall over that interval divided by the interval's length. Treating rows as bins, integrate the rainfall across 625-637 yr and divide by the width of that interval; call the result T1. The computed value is 0.99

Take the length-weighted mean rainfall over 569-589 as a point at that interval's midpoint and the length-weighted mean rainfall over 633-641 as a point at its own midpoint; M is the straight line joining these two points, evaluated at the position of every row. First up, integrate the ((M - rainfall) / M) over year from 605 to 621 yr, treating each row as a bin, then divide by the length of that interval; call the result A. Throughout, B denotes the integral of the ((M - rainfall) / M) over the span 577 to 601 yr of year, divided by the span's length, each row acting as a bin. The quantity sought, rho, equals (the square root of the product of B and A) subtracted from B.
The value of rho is -0.067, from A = -0.099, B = -0.021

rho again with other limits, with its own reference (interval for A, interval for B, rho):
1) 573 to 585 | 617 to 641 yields -0.015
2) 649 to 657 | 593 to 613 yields -0.176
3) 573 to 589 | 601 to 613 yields -0.209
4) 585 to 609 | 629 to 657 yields -0.030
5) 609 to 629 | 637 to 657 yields -0.019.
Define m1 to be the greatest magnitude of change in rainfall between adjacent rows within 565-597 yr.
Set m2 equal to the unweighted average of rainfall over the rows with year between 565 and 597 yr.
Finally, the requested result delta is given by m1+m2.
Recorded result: 46.7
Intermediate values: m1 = 0.7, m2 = 46.0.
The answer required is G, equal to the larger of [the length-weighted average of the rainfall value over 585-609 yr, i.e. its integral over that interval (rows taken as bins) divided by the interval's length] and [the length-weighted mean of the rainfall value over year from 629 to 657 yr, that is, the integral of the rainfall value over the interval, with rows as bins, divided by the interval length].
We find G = 50.2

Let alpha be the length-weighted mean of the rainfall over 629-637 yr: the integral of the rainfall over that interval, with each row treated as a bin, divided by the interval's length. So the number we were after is 45.9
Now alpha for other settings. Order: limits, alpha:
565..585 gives 45.8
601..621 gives 51.3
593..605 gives 50.6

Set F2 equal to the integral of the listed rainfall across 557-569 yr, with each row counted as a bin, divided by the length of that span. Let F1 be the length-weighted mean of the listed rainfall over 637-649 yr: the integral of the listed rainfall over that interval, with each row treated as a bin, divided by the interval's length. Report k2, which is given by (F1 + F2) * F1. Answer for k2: 4148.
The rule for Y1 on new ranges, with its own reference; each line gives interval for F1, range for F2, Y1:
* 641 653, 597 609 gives 0.819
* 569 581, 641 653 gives 0.998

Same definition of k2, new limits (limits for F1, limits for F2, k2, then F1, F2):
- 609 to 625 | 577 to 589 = 4413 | 47.3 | 46.00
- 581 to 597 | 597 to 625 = 4465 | 46.3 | 50.13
